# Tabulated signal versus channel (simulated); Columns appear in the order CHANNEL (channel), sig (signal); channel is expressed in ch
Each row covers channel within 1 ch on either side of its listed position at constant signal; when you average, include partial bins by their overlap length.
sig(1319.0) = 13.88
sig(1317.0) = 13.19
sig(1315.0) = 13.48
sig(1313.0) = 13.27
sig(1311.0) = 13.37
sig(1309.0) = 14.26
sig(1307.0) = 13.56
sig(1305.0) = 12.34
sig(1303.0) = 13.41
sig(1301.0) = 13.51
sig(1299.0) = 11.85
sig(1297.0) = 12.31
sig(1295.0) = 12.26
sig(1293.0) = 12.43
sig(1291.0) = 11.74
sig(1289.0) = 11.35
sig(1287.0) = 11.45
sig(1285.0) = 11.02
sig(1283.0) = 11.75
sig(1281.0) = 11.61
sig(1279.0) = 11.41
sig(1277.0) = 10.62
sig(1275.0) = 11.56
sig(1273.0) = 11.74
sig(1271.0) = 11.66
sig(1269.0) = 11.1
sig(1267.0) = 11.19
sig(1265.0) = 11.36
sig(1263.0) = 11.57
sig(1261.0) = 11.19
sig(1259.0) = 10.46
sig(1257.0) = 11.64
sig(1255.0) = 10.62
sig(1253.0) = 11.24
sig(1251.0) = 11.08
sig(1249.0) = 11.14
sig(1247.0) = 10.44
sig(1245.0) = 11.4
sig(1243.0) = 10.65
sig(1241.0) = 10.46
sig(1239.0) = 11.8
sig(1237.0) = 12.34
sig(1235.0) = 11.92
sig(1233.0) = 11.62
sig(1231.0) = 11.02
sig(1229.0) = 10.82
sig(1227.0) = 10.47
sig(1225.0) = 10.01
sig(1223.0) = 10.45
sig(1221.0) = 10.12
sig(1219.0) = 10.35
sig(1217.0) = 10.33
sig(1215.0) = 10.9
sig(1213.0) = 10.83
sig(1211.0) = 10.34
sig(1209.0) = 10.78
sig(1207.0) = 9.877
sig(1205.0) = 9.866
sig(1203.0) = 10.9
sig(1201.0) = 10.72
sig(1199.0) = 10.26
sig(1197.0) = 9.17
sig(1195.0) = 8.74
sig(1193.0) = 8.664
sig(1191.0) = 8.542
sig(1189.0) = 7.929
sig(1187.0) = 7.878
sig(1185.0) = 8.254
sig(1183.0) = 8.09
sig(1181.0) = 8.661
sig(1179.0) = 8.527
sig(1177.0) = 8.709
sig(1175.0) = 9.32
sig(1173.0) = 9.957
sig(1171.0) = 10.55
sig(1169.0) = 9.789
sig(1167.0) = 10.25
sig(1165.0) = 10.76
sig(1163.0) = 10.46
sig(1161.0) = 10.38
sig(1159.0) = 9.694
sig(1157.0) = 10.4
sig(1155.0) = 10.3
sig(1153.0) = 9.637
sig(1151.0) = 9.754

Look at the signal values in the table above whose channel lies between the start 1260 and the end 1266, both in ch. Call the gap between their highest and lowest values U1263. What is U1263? 0.4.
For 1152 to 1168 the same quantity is 1.1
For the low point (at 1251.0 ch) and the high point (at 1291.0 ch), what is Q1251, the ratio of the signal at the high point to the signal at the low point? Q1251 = 1.06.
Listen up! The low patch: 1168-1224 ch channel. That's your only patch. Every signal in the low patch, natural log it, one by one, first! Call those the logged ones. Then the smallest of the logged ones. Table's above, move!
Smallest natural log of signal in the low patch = 2.06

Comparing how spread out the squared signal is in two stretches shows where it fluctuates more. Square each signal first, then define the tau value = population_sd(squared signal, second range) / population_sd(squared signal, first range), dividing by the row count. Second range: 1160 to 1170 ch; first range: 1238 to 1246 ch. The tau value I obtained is 0.5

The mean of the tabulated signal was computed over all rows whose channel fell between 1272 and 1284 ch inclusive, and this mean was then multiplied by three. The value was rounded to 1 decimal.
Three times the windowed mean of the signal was 34.3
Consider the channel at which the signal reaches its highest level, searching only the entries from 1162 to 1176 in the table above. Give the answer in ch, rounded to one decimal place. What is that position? 1165.0 ch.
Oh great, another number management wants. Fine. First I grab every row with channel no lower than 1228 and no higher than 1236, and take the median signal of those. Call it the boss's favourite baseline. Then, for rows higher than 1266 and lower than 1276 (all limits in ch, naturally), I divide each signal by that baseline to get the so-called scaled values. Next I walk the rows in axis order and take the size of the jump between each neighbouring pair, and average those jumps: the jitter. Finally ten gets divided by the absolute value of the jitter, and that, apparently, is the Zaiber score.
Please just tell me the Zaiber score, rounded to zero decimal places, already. 498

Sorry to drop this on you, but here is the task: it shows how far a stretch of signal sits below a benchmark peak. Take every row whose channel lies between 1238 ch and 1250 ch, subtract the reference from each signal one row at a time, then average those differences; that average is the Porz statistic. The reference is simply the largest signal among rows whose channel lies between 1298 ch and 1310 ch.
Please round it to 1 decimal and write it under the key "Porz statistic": -3.3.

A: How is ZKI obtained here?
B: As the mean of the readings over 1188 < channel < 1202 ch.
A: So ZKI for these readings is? 9.1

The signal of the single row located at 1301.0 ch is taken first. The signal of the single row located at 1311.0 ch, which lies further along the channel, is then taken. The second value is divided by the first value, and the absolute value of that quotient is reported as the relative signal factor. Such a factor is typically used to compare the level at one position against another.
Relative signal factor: 1.0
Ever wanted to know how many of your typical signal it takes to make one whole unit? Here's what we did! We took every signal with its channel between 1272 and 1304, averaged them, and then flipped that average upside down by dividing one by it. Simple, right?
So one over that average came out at 0.084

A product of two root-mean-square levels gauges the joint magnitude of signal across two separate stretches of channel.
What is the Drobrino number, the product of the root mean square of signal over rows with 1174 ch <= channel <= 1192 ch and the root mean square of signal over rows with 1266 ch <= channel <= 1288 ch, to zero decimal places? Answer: 96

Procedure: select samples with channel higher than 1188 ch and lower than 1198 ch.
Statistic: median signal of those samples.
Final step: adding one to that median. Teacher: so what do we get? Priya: 9.7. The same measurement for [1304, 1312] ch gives 14.5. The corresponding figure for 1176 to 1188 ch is 9.4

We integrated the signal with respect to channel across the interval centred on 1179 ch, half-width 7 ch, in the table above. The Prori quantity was 123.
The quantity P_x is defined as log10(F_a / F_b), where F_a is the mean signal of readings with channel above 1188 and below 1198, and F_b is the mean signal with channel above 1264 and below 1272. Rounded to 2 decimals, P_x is -0.12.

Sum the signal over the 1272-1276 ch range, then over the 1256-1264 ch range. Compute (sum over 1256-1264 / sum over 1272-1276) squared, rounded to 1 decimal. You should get 3.7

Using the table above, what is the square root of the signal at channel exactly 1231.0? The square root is 3.32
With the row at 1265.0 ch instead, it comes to 3.37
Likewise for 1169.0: 3.13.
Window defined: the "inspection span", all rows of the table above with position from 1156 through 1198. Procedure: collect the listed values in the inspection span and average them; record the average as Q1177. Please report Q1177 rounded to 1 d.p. 9.3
